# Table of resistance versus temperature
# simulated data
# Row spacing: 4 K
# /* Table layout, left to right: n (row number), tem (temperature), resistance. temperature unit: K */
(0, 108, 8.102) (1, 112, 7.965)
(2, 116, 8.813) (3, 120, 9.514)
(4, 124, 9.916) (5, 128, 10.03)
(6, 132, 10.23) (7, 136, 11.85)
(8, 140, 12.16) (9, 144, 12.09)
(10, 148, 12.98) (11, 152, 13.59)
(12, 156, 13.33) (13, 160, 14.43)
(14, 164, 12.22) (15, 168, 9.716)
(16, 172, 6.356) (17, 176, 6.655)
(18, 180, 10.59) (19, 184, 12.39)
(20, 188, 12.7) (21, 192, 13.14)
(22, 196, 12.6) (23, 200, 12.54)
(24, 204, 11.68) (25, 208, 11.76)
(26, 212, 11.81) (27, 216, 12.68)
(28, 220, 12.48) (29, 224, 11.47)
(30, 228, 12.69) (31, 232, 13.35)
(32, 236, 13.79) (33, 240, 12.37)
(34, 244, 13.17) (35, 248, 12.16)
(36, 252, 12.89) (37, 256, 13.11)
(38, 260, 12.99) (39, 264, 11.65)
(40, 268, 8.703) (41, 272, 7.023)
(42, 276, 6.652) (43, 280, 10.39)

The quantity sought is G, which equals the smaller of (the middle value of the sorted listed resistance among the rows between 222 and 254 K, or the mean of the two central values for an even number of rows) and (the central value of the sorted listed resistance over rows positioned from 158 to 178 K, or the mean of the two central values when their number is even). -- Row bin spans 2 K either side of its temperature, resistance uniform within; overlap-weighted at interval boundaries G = 9.7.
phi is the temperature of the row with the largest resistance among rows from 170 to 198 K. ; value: 192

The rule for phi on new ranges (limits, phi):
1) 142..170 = 160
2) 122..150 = 148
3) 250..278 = 256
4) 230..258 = 236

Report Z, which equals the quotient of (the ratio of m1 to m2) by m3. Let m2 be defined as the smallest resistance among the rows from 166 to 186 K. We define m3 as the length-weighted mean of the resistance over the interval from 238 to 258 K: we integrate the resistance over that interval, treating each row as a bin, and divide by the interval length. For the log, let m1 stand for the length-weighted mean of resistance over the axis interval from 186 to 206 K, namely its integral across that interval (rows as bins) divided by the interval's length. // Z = 0.155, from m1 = 12.5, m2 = 6.356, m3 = 12.7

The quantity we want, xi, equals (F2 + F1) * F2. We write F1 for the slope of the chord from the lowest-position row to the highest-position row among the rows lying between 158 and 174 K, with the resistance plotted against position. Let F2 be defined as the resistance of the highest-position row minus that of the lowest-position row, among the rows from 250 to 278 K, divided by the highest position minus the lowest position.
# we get 0.242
